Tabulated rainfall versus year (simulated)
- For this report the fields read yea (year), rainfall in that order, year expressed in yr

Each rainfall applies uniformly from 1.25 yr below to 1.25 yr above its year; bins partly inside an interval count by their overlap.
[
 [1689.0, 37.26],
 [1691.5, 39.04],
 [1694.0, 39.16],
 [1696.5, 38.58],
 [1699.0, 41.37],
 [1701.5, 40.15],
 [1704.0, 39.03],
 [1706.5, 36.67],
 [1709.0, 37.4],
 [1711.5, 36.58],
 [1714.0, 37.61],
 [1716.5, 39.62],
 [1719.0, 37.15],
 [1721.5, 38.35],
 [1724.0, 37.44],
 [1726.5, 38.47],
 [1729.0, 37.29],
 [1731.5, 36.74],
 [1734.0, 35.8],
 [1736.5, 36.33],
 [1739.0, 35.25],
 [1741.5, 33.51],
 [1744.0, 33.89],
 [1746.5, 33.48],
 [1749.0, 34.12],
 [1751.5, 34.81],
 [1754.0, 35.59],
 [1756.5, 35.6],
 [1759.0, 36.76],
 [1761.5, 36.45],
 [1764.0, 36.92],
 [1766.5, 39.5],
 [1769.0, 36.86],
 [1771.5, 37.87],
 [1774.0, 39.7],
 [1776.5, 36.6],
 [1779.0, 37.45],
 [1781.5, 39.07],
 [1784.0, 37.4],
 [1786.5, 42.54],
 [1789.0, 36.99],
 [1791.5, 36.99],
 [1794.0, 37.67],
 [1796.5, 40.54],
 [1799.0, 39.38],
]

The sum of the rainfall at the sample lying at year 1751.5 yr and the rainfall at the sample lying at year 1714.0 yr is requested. 72.4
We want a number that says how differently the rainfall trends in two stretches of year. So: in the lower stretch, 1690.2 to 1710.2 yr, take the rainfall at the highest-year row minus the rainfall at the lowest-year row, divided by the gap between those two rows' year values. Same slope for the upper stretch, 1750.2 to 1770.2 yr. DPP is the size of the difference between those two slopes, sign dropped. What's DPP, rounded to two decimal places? 0.21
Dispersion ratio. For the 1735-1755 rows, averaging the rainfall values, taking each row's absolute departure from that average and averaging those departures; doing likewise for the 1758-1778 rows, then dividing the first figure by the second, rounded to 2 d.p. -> 0.81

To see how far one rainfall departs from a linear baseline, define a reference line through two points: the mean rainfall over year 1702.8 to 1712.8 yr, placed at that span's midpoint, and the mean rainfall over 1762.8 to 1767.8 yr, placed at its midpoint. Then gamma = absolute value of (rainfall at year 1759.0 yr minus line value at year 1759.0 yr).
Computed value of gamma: 1.4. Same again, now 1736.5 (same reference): 1.5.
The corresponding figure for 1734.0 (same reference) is 2.0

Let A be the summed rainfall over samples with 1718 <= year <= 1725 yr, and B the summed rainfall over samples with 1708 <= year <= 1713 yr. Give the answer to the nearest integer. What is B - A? -39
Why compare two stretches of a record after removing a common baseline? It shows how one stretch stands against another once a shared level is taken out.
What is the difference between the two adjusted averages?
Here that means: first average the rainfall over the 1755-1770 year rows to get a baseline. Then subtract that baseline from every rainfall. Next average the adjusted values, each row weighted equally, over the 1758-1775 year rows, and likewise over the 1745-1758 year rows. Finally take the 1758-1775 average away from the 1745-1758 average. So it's -3.0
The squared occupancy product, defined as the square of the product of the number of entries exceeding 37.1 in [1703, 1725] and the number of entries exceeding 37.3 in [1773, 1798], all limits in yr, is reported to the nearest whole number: 2401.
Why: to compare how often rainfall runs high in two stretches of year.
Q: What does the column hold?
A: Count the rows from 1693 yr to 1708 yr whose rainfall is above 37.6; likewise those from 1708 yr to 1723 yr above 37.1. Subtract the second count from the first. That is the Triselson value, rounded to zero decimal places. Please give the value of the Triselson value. 0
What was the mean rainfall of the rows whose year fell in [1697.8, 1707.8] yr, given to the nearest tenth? 39.3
